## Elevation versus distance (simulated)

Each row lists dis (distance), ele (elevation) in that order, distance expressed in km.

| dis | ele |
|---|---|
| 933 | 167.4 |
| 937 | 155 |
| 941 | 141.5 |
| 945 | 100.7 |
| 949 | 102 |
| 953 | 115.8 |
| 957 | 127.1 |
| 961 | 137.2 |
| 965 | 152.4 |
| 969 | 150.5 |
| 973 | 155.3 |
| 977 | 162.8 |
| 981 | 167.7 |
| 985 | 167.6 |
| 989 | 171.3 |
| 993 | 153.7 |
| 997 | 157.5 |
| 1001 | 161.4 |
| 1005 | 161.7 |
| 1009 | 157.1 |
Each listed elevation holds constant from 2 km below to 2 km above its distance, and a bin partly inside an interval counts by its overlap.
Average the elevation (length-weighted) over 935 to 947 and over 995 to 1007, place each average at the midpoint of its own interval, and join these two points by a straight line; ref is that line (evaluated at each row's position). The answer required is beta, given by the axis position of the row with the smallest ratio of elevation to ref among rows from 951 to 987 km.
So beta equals 953 km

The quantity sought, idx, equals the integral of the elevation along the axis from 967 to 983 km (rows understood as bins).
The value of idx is 2545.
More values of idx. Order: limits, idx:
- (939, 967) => 3507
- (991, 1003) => 1890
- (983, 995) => 1970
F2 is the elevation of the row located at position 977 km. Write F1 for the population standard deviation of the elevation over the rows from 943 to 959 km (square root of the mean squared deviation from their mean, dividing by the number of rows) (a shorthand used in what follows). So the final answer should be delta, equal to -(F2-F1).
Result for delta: -152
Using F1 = 11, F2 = 162.8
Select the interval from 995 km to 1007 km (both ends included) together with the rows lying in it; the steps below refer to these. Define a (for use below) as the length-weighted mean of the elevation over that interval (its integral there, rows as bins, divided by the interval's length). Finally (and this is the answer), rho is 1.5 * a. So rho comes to 240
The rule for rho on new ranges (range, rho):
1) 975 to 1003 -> 245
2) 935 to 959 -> 186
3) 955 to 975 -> 217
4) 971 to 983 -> 243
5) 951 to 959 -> 182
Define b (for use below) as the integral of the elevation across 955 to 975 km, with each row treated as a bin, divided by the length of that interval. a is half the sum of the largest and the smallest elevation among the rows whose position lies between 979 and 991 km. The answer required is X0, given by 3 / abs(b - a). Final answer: 0.120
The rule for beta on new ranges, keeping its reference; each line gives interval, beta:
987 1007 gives 993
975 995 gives 993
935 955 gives 949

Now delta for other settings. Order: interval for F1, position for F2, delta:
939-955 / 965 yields -136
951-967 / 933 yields -154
